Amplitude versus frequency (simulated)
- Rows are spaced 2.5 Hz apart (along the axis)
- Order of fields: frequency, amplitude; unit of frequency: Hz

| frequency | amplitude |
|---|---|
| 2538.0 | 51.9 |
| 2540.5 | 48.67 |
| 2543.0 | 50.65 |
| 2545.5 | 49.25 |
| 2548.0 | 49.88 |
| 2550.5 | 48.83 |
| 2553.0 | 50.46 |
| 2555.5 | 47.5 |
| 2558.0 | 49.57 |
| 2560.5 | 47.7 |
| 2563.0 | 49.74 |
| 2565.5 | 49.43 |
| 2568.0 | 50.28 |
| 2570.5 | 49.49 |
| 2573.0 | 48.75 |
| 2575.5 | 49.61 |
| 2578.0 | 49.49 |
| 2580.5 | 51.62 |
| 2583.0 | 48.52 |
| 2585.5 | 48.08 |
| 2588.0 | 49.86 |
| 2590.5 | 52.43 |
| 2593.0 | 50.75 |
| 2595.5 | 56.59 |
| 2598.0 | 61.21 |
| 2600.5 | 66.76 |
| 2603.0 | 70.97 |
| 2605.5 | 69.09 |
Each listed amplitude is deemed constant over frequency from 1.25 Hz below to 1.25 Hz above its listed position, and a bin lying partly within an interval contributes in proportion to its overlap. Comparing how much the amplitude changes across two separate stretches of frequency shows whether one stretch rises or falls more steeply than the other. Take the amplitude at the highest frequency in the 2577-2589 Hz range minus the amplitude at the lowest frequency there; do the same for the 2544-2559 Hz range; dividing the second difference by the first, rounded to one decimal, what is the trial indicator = 0.9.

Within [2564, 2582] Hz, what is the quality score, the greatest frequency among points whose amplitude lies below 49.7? 2578.0 Hz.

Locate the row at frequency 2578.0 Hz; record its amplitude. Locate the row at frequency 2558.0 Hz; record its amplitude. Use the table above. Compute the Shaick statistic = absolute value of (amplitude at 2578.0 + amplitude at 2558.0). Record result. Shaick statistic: 99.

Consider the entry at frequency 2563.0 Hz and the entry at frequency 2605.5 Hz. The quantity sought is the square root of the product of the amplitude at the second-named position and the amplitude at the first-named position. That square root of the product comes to 58.6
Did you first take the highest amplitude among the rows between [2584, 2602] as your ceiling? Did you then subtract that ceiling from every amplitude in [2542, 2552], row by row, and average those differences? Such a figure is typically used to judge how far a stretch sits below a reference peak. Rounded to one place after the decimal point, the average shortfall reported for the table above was -17.1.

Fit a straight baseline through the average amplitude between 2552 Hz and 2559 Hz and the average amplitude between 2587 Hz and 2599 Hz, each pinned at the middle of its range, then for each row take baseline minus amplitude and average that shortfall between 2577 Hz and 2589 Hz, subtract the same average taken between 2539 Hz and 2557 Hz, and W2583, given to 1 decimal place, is 4.5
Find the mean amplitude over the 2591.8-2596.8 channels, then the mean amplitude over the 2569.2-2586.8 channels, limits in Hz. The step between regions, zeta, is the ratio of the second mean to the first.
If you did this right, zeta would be 0.92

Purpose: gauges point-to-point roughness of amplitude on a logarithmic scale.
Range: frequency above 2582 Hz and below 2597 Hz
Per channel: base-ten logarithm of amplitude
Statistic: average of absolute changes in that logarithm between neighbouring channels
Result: 0.0206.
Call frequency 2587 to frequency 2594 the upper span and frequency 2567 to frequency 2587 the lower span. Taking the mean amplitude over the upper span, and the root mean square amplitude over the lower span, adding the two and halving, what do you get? 50.3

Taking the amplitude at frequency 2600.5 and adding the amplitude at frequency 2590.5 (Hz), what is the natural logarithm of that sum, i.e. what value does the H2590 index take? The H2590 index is 4.78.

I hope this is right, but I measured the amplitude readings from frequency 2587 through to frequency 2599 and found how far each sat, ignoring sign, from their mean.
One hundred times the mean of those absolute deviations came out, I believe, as 379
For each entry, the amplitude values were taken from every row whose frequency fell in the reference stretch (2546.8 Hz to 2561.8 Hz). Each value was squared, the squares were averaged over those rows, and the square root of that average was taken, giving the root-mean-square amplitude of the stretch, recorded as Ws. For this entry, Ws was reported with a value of 49.0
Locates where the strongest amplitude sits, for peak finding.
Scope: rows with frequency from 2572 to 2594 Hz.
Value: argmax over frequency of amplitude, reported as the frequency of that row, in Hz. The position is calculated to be 2590.5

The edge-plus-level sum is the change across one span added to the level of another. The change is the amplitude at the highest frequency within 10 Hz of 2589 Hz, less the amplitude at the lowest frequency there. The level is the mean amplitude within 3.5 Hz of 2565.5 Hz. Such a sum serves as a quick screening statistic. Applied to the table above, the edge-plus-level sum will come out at 59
